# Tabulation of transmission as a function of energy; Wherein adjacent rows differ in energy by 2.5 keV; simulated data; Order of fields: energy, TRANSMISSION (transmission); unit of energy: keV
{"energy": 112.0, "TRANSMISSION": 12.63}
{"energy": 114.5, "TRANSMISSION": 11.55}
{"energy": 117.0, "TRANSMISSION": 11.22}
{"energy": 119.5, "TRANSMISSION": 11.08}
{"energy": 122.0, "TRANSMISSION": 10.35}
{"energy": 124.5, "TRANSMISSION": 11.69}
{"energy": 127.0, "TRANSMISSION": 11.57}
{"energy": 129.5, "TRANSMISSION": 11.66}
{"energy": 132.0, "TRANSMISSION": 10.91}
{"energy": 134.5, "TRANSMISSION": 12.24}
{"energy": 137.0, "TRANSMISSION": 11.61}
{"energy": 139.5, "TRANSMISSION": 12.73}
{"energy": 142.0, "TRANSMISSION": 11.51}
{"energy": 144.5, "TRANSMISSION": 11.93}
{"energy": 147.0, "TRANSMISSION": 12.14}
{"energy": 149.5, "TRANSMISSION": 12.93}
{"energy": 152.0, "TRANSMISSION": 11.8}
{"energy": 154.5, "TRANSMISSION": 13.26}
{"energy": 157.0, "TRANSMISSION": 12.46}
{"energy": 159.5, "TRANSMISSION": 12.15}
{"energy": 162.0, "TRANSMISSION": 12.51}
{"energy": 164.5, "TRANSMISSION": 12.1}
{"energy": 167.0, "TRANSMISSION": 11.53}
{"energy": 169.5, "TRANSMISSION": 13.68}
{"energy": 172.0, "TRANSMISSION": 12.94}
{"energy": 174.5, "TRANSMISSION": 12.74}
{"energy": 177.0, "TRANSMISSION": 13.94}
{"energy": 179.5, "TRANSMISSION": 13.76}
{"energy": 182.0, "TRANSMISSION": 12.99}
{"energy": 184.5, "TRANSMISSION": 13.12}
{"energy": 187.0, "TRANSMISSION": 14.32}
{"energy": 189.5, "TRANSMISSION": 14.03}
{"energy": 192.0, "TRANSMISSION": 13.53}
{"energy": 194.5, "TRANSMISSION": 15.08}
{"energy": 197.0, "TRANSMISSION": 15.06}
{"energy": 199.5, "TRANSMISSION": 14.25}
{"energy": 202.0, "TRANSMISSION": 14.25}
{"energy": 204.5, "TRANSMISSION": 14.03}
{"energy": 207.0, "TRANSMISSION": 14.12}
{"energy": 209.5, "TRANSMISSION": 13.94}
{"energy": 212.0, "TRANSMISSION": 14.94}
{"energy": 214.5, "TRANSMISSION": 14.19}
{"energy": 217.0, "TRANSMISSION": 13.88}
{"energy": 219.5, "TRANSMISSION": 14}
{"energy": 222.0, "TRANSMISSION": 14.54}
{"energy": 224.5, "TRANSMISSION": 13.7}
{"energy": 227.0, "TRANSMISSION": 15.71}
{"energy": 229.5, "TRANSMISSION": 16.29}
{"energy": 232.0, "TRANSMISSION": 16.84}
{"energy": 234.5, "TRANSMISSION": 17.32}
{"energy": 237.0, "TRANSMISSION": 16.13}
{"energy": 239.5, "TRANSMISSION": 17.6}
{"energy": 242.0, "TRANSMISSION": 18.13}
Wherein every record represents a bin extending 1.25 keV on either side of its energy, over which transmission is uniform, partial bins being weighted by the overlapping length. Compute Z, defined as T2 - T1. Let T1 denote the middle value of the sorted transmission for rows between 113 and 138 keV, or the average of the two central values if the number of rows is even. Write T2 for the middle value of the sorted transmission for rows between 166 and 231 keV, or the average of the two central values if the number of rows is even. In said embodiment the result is 2.5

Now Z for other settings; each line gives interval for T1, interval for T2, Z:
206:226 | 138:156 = -1.9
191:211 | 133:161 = -2.0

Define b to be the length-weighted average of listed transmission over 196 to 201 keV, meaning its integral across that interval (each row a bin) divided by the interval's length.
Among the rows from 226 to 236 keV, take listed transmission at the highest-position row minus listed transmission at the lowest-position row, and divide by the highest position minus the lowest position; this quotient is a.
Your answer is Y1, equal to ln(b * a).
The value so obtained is 1.1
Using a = 0.21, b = 14.6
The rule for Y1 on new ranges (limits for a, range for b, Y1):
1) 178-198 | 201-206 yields 0.0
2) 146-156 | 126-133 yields 0.5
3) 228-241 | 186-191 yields 0.6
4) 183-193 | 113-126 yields -0.5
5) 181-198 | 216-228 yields 0.7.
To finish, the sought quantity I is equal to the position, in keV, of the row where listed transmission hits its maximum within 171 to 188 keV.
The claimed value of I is 187.0 keV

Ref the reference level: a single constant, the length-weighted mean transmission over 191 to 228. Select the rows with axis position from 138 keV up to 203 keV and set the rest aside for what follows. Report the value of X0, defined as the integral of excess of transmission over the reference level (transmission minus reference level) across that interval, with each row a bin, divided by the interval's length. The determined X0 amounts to -1.2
